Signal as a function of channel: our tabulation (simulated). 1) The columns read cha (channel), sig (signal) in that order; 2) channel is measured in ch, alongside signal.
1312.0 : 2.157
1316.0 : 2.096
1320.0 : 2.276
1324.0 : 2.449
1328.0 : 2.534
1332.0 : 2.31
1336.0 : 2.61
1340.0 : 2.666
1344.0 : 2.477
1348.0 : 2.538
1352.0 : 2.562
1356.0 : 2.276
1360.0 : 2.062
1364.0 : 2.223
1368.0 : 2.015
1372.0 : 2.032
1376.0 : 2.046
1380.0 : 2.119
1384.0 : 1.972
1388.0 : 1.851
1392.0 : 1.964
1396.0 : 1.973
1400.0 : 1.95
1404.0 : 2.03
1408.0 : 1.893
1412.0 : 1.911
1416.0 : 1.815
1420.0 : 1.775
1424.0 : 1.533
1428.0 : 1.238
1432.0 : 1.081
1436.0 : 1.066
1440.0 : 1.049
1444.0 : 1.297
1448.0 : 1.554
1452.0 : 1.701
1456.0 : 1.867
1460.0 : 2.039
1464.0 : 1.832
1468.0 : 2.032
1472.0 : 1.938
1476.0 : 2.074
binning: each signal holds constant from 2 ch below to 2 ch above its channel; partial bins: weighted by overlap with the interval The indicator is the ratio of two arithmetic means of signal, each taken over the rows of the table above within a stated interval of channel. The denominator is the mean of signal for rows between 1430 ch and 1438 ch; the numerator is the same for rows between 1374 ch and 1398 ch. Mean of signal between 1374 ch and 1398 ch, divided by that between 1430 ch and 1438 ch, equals 1.9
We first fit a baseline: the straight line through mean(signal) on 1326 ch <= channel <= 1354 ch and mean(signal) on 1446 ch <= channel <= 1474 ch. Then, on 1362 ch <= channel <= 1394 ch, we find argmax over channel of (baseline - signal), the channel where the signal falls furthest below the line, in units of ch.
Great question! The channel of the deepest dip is 1388.0 ch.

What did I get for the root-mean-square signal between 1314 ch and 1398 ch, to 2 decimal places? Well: 2.25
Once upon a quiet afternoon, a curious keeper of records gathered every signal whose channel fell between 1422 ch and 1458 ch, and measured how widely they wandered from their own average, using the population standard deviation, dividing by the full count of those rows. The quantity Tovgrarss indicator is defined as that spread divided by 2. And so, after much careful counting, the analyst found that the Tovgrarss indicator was 0.141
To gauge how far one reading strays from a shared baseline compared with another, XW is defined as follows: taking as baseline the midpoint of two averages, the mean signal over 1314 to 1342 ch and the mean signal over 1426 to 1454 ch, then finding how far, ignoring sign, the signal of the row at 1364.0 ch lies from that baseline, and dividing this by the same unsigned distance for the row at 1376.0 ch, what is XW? 1.9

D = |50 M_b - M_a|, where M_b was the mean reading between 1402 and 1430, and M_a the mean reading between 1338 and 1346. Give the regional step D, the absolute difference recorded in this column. 85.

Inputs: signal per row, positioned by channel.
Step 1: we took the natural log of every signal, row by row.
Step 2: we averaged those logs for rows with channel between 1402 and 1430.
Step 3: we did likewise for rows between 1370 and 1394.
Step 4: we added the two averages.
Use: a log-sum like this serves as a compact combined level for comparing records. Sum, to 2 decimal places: 1.23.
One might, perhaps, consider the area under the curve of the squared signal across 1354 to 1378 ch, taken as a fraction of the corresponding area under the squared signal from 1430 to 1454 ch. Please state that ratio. 2.6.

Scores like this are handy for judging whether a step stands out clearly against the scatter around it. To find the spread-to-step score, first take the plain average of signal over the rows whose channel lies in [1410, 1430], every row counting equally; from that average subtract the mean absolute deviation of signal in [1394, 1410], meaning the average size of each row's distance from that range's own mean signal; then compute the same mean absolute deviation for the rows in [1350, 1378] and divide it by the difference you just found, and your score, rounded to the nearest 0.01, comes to 0.10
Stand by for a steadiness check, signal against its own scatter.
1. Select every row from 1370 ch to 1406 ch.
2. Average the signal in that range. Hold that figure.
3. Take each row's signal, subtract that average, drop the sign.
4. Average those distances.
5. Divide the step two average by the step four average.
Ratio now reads 35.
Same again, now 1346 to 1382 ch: 13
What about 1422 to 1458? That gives 5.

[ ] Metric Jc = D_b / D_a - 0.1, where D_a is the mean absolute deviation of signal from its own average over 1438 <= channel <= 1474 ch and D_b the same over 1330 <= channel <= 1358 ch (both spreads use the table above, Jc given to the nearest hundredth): 0.34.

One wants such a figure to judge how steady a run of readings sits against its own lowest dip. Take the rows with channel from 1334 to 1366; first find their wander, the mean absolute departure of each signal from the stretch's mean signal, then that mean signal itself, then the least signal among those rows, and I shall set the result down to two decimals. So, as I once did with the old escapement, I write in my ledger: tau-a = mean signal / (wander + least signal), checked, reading 1.08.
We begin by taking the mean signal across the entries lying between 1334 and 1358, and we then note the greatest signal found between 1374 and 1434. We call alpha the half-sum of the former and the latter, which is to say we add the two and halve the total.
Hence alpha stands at 2.32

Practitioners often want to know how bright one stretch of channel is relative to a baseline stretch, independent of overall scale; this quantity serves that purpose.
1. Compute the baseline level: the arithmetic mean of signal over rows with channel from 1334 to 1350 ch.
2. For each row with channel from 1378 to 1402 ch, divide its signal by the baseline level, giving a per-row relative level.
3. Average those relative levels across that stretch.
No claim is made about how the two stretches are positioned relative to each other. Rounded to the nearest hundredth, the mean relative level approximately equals 0.77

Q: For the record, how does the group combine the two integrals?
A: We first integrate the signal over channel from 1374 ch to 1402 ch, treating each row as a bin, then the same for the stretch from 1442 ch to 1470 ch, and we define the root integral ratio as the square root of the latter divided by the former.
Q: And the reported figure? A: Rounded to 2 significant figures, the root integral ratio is 0.94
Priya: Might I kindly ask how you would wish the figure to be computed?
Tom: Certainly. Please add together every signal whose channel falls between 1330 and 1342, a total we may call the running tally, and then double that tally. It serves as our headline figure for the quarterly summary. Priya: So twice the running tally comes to 15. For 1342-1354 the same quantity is 15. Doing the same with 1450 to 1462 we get 11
